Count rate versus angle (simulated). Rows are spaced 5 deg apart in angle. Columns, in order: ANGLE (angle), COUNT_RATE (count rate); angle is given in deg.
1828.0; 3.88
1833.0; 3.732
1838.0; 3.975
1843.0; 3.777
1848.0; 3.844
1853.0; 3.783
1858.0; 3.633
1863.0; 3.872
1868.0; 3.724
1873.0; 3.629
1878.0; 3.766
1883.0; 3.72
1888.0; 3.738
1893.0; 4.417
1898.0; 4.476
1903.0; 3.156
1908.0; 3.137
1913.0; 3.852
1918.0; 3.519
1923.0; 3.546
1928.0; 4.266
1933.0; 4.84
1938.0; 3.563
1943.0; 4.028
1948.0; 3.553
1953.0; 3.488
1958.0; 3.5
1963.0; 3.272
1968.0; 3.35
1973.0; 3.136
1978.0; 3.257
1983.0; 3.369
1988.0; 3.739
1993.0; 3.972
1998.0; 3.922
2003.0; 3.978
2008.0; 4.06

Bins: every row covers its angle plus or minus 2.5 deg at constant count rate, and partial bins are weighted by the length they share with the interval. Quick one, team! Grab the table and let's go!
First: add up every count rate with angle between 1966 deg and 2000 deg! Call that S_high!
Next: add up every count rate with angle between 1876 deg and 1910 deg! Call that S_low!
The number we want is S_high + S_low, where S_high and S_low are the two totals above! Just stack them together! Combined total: 51.2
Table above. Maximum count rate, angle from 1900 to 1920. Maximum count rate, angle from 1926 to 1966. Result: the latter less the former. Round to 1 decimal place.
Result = 1.0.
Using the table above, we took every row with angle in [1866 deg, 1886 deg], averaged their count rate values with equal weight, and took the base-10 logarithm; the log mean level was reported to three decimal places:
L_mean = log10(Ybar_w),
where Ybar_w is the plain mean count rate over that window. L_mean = 0.569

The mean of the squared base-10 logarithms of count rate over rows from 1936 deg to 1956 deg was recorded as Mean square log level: 0.317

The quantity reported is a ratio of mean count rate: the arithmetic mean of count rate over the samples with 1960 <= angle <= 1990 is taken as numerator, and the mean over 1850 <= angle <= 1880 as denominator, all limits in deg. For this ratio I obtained 0.90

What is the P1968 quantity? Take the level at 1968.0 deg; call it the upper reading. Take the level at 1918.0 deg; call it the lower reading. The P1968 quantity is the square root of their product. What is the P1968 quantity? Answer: 3.43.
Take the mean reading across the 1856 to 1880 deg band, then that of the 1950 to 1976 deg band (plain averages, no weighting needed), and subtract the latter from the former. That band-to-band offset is 0.4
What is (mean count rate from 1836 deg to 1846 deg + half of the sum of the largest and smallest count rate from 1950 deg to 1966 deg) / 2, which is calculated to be 3.63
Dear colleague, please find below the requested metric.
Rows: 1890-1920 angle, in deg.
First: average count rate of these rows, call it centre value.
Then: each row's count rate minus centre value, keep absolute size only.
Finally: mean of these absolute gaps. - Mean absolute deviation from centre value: 0.49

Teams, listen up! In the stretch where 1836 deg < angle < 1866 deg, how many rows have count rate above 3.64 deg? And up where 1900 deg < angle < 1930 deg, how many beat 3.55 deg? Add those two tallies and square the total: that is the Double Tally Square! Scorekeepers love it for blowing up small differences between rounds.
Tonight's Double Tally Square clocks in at 49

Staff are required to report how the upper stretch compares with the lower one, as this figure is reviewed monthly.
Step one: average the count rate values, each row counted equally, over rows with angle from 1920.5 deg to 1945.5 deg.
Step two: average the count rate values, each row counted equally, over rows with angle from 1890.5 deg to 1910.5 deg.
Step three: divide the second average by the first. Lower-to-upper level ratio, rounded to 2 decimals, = 0.94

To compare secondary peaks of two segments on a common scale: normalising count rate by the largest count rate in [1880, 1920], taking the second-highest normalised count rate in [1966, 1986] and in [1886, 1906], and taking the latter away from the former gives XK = -0.24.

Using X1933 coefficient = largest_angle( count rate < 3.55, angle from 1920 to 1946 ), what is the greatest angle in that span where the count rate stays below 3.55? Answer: 1923.0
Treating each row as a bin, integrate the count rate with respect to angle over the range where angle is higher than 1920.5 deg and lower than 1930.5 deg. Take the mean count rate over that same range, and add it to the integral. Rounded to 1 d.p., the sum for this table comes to 43.0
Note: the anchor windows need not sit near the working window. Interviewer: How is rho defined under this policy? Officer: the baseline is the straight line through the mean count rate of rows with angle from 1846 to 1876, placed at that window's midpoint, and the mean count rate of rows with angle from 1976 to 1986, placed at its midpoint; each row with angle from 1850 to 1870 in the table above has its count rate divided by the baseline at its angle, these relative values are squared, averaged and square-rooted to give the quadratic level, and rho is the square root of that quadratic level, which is 1.00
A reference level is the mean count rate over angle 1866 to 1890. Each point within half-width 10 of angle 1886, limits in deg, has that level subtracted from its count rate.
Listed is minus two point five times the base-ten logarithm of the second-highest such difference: 3.2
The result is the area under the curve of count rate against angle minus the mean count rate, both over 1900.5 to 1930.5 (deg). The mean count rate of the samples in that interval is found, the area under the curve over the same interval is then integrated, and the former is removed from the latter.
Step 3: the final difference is 104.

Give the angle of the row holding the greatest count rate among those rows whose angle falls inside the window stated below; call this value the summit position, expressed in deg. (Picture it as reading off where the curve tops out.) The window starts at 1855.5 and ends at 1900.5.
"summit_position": 1898.0 deg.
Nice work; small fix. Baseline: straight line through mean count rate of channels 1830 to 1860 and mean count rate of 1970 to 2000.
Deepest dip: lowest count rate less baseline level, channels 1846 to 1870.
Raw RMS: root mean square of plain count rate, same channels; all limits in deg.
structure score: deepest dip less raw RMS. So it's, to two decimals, -3.91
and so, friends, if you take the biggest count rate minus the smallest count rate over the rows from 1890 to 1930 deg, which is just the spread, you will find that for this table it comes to 1.3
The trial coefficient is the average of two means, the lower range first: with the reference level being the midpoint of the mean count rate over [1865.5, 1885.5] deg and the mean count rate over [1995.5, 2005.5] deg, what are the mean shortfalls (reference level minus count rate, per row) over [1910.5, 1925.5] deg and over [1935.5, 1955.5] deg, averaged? 0.18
